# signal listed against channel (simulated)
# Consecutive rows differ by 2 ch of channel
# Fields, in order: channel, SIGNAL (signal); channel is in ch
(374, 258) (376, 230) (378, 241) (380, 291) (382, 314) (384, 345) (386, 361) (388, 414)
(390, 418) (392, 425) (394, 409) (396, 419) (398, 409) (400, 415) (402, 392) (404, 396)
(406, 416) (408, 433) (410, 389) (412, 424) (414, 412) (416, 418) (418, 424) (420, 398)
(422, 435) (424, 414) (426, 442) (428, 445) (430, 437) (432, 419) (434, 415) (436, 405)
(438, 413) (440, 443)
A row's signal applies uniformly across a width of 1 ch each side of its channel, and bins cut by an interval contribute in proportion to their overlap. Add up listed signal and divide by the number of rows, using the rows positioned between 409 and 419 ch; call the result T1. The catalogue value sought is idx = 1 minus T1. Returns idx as -412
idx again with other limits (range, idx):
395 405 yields -405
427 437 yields -423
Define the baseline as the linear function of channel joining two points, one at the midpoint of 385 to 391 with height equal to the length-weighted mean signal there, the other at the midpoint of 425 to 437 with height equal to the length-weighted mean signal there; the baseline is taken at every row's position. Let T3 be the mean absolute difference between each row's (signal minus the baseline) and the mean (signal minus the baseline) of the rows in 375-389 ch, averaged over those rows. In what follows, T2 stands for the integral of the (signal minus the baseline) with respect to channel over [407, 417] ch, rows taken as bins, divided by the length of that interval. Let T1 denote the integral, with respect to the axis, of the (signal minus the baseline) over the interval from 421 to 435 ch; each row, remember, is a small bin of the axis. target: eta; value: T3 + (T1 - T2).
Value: 110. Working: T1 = 62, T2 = 1.1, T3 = 49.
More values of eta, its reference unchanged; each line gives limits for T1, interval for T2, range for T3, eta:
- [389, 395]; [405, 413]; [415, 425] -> 109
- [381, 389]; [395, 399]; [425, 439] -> -291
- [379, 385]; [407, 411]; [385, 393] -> -440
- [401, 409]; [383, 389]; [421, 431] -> 30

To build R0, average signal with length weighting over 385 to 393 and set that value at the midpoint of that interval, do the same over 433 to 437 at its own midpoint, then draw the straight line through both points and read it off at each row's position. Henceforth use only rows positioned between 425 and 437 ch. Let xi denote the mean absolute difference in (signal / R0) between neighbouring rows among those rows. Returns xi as 0.021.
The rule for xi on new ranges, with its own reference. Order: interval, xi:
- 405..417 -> 0.056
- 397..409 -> 0.034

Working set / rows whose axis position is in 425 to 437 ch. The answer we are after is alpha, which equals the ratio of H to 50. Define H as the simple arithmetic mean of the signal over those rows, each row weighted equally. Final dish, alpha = 8.5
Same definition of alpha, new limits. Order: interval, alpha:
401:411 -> 8.1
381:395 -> 7.7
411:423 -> 8.4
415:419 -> 8.4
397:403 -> 8.1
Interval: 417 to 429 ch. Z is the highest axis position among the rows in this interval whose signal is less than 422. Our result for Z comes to 424 ch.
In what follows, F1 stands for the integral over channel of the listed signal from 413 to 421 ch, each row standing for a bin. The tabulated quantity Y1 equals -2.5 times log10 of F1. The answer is -8.8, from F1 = 3304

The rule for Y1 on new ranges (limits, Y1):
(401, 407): -8.5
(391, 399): -8.8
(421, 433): -9.3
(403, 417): -9.4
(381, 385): -7.8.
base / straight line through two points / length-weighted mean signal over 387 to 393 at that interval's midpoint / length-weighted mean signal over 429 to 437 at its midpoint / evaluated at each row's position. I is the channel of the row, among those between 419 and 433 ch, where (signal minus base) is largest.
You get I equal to 428 ch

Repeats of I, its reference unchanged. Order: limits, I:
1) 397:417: 408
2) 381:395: 392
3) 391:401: 392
